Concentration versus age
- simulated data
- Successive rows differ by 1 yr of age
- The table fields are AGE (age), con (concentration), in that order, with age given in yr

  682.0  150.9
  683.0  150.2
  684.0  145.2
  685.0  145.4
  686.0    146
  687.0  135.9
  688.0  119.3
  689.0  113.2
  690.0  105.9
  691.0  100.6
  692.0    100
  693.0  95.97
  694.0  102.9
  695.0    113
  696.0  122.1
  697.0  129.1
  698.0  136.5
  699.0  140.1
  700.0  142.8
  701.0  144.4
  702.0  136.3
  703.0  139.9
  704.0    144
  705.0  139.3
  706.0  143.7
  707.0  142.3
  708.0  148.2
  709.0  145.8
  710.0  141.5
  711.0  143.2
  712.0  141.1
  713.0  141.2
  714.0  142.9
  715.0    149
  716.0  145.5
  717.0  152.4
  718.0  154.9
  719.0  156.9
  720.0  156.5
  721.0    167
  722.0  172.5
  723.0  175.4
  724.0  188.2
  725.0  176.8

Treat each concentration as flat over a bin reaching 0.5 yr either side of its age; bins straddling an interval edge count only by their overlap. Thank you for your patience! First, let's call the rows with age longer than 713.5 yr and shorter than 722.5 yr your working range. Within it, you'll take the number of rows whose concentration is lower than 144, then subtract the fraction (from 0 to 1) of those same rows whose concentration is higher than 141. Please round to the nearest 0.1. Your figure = 0.0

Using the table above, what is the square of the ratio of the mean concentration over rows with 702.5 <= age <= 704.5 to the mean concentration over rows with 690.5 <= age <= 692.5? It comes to 2.00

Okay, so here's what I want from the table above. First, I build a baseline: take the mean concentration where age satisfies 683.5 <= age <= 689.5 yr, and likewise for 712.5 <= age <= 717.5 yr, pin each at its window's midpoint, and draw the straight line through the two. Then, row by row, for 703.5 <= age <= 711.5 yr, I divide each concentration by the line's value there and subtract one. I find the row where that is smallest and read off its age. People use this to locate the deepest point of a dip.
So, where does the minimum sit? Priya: 705.0 yr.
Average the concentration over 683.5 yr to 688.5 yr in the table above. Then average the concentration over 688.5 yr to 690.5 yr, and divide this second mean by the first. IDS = 0.79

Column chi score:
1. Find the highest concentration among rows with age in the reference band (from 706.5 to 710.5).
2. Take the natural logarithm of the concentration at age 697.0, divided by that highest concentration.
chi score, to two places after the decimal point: -0.14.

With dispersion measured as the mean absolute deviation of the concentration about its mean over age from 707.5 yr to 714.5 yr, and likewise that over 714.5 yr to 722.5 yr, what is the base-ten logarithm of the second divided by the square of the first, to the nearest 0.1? 0.2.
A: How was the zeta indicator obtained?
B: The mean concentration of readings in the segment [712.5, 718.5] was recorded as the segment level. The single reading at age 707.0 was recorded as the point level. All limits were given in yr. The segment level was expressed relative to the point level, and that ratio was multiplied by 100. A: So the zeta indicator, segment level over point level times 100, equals 104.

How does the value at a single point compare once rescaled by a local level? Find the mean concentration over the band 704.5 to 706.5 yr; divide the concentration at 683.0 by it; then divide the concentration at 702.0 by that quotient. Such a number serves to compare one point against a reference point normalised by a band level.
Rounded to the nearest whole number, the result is 128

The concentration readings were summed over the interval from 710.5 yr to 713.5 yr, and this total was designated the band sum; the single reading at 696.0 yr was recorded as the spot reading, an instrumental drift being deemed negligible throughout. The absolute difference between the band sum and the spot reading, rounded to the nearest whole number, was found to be 303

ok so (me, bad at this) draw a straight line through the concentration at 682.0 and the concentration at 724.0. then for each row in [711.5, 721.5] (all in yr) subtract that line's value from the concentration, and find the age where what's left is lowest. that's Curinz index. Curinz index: 713.0 yr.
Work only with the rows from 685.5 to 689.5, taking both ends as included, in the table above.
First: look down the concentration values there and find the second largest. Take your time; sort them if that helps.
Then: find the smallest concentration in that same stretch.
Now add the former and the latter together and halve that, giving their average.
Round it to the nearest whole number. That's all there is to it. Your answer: 125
